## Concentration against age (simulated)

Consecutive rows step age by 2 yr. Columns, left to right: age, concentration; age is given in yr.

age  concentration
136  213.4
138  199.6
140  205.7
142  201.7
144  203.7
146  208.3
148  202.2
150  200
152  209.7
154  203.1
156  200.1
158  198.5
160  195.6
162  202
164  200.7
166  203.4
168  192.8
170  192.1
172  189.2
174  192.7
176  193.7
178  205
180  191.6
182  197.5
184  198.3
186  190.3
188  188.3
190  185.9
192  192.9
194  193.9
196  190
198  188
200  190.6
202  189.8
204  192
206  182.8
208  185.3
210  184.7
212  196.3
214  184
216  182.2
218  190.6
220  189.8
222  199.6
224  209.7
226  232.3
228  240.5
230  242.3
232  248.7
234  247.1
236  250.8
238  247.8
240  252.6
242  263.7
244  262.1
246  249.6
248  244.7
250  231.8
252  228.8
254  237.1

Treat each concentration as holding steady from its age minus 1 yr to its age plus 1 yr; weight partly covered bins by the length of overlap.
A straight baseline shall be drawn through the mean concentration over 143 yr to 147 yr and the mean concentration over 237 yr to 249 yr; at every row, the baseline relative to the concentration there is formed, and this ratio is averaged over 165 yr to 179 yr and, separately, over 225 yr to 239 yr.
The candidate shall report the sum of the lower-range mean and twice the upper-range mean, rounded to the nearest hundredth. 3.15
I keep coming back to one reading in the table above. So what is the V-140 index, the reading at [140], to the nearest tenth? 205.7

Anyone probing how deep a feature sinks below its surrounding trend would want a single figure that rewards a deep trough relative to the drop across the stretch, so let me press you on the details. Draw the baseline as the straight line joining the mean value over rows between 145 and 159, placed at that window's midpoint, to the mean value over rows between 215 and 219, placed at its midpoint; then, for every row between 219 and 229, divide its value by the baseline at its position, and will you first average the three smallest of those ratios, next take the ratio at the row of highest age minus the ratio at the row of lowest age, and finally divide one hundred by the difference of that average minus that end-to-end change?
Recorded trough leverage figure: 126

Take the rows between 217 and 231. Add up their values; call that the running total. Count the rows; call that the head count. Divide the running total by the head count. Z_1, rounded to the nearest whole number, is 215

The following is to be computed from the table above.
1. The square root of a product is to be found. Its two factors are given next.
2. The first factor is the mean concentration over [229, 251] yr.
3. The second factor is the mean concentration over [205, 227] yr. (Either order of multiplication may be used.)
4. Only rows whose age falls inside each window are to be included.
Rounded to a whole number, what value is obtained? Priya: 220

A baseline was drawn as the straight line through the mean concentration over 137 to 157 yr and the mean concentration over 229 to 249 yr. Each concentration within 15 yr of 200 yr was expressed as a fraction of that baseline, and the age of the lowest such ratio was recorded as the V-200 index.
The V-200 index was 214 yr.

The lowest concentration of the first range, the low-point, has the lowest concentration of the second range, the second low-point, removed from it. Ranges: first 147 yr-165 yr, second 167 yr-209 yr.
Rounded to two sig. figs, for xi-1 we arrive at 13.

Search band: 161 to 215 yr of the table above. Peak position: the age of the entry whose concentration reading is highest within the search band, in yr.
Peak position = 178 yr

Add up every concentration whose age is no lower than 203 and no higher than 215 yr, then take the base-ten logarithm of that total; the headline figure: 3.05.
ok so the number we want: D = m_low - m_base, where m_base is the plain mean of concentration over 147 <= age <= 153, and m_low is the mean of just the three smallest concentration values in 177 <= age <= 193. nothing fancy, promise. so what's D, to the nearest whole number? -16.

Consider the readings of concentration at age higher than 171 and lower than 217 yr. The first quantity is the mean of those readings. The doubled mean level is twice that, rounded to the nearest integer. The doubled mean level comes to 381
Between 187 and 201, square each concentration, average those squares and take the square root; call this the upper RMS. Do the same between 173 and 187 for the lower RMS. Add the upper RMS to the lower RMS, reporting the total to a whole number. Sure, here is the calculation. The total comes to 386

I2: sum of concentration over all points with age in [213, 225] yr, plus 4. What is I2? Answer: 1160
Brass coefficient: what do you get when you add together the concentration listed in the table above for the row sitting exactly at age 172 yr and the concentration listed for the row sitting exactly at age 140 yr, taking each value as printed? 395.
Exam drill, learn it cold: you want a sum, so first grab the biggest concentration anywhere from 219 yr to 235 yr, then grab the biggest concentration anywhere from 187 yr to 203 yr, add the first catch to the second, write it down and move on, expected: 443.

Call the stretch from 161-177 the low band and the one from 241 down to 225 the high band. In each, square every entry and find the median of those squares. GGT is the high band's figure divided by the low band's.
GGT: 1.6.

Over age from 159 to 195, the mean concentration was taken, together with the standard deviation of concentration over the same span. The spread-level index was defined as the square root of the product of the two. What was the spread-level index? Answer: 32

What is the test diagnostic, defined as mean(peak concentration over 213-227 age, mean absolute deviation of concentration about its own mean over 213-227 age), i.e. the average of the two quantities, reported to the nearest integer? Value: 123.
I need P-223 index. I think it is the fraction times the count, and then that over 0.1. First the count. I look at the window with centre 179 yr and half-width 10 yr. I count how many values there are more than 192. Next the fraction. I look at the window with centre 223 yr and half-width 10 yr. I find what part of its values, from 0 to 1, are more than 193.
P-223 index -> 36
